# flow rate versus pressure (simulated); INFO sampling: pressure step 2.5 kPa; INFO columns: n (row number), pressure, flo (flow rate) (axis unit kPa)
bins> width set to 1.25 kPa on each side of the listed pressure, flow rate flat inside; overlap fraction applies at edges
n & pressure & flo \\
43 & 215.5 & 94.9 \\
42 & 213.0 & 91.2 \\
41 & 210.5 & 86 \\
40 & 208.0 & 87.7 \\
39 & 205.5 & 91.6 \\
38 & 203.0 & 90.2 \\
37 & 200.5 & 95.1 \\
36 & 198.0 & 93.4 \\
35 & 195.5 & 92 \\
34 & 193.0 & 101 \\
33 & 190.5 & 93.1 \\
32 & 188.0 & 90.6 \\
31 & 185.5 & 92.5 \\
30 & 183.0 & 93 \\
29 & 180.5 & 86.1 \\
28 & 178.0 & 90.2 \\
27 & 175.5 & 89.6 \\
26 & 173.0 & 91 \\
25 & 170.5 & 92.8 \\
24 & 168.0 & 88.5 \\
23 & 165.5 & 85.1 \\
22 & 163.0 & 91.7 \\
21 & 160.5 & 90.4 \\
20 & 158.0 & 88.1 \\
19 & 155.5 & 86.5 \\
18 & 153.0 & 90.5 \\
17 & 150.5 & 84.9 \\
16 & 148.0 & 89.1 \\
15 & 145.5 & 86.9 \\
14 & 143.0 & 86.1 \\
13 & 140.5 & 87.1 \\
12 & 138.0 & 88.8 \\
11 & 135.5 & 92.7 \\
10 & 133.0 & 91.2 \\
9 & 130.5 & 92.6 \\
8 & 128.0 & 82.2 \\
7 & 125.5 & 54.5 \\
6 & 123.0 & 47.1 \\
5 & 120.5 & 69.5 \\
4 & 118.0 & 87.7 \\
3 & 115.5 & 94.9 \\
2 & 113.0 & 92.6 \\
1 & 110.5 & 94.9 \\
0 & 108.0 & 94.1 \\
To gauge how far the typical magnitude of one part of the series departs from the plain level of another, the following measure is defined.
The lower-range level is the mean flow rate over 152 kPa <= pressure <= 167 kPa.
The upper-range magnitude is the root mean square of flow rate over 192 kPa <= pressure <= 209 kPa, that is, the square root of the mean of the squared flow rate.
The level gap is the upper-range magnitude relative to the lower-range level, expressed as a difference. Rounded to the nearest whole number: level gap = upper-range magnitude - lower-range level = 4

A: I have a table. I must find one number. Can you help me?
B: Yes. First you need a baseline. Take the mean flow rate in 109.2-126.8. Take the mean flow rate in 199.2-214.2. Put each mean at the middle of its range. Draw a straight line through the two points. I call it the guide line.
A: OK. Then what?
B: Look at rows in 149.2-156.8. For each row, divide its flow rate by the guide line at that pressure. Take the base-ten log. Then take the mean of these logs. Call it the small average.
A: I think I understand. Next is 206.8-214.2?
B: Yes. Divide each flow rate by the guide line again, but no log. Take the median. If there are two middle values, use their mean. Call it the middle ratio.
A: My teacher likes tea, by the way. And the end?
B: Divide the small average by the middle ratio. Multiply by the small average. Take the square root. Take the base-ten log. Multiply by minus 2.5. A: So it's 4.0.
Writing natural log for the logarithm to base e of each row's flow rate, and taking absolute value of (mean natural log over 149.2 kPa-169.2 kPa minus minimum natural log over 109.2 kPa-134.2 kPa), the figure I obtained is 0.63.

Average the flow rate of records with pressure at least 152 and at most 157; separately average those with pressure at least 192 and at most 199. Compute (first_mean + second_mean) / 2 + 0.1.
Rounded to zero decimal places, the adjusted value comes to 92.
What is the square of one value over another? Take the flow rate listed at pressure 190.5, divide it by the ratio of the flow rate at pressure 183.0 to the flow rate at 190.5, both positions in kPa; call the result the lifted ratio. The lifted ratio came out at 93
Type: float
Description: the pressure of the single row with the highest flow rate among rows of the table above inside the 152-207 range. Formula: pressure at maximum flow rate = 193.0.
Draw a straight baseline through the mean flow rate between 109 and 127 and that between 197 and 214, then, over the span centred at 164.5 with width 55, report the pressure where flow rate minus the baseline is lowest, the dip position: 180.5 kPa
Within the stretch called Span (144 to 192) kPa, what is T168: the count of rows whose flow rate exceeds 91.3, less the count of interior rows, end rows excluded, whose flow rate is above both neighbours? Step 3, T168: -1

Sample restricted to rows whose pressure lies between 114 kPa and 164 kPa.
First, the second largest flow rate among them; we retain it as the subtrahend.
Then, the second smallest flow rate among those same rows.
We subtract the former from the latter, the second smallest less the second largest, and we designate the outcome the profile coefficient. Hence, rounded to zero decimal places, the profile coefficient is -38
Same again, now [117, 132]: -33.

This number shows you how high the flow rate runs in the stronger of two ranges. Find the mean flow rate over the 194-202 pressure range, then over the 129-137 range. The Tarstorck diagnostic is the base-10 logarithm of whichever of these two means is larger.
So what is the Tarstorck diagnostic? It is 1.97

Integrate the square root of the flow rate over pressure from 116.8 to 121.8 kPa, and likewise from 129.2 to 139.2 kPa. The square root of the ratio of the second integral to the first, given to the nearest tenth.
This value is 1.5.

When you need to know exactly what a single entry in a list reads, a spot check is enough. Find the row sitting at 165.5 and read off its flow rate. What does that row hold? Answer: 85.1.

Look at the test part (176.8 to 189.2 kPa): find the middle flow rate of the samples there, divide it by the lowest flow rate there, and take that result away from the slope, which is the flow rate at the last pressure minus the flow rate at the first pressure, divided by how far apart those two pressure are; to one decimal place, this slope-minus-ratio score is -1.0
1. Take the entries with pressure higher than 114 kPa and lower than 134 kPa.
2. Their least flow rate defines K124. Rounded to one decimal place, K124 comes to 47.1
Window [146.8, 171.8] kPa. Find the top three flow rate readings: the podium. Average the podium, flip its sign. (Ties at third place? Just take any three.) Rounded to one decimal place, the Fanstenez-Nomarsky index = -91.7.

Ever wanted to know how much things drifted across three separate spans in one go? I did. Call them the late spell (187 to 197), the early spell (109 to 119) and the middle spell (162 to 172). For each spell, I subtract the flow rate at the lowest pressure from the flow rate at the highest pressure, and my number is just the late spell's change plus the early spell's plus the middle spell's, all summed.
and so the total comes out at -4.7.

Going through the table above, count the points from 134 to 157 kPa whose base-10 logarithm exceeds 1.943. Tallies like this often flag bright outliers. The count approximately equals 4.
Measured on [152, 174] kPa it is 7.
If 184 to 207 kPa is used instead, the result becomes 9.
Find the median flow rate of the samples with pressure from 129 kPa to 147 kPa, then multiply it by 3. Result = 266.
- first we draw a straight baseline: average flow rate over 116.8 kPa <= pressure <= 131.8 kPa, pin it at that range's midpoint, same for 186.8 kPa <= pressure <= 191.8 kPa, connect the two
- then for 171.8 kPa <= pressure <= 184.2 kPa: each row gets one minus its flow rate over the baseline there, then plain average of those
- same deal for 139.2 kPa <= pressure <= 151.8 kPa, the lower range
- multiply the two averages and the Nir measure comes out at 0.002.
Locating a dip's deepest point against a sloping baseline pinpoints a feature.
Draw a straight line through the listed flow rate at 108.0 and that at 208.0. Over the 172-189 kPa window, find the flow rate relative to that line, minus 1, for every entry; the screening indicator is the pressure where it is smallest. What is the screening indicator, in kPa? 180.5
